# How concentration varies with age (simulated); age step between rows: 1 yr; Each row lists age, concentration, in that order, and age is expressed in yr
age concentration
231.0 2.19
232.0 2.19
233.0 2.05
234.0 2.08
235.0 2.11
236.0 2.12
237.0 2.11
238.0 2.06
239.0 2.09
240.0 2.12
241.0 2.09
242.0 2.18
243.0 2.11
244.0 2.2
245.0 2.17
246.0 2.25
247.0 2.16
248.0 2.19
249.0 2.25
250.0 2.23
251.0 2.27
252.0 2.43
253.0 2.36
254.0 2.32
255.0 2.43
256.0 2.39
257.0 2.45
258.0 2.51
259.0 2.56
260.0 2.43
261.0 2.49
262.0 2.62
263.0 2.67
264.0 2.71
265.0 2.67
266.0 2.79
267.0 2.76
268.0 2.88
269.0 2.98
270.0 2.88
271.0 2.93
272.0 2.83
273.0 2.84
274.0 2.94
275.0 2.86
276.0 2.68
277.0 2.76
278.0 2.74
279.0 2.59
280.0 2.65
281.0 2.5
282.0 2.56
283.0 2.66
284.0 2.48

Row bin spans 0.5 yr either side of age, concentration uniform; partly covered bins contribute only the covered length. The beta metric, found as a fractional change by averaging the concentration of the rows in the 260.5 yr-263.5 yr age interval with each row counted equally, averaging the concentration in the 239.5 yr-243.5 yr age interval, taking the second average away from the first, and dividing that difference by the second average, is 0.22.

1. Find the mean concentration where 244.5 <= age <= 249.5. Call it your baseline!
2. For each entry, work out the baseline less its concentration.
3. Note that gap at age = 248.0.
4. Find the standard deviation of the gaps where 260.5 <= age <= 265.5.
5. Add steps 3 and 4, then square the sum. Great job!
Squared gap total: 0.01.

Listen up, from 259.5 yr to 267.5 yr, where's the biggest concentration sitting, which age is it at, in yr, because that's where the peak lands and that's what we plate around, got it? 266.0 yr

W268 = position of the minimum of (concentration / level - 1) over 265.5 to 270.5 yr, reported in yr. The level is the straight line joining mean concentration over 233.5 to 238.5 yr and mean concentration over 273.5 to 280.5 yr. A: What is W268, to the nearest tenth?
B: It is 267.0 yr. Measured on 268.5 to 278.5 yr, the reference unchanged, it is 276.0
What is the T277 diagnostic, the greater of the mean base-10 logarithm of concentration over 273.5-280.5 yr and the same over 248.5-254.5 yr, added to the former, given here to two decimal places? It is 0.88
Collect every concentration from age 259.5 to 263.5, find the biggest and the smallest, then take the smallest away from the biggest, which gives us 0.24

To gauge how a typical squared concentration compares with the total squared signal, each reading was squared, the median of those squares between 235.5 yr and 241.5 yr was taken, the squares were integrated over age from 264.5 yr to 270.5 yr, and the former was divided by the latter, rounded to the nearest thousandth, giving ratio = 0.092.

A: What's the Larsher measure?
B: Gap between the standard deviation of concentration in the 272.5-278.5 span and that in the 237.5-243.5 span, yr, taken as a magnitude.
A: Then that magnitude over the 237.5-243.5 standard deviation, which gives 1.3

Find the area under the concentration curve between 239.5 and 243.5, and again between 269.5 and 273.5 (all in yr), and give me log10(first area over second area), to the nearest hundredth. -0.13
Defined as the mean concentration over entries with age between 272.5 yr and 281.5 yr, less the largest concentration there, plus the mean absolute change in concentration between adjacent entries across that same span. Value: -0.11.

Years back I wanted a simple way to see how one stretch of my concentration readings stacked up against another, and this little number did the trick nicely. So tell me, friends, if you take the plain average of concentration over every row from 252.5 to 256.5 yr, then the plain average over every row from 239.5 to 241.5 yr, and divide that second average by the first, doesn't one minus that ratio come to 0.11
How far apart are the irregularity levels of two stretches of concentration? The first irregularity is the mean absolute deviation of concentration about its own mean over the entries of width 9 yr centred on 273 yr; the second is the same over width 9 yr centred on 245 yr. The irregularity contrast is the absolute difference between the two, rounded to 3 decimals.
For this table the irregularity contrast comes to 0.029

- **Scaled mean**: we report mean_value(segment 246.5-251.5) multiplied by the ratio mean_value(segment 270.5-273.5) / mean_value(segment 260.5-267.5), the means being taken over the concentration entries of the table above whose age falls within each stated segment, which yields 2.38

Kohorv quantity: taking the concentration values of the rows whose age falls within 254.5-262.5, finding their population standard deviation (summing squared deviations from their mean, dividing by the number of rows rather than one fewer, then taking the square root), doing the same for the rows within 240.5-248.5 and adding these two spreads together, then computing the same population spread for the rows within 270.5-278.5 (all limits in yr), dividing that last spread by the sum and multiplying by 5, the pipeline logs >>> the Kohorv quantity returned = 3.6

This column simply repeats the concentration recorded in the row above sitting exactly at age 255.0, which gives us 2.43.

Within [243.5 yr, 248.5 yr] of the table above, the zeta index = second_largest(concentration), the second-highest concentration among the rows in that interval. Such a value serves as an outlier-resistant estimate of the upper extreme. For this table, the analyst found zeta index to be 2.2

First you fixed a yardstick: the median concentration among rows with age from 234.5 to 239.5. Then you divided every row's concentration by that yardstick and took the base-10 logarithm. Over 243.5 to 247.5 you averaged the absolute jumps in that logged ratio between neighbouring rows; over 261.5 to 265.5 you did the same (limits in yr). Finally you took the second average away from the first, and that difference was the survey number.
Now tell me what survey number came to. 0.0061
